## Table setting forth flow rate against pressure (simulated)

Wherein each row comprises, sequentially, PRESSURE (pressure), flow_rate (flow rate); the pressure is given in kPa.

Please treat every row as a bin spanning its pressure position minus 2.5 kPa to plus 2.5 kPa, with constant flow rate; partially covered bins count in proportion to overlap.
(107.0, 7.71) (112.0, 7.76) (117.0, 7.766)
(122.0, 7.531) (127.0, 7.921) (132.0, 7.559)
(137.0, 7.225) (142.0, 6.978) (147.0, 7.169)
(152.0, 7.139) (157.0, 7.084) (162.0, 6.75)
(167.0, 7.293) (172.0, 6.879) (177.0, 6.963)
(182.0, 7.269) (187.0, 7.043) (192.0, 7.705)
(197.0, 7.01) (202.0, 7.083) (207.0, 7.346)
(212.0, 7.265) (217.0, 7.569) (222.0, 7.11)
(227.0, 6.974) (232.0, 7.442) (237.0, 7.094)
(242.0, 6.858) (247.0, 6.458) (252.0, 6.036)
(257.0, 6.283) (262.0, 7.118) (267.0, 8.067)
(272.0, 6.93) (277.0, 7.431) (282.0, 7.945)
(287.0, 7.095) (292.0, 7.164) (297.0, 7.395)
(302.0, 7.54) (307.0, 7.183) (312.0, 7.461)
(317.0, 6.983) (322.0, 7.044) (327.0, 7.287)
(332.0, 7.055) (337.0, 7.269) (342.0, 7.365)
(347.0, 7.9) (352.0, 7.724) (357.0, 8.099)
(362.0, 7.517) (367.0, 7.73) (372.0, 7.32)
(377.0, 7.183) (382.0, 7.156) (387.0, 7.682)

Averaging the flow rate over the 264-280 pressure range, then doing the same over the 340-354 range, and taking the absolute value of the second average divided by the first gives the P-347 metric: 1.03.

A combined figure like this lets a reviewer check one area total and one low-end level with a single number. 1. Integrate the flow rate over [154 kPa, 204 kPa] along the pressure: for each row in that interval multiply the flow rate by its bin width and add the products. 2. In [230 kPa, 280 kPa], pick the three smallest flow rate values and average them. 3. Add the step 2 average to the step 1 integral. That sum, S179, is 362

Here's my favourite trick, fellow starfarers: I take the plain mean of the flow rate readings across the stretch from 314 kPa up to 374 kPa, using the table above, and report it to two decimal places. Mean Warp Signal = 7.44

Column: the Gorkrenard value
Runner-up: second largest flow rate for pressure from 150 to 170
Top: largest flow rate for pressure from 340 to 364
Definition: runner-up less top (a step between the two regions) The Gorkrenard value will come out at -1.0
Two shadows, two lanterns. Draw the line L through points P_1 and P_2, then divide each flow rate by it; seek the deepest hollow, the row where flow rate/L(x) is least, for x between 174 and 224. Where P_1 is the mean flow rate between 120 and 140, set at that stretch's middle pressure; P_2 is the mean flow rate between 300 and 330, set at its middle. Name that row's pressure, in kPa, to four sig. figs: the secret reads 177.0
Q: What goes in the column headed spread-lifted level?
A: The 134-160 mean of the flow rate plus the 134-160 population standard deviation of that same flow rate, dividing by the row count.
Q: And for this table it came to 7.20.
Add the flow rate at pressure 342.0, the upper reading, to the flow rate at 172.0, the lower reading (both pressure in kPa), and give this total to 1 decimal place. 14.2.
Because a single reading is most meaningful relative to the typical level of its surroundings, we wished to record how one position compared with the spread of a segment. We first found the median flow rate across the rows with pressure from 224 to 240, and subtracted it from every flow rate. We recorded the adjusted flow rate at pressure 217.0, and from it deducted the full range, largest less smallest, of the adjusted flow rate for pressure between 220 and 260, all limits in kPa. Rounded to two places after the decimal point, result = -0.93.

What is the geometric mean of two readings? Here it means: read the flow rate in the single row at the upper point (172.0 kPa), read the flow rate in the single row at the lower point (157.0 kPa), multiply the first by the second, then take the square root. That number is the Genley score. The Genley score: 7.0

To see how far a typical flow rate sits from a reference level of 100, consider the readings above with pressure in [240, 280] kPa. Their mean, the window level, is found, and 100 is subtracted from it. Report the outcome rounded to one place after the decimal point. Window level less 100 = -93.1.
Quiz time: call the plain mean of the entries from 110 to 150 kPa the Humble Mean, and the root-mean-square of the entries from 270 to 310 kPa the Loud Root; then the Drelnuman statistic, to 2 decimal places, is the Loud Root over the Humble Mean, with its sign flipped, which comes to -0.98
